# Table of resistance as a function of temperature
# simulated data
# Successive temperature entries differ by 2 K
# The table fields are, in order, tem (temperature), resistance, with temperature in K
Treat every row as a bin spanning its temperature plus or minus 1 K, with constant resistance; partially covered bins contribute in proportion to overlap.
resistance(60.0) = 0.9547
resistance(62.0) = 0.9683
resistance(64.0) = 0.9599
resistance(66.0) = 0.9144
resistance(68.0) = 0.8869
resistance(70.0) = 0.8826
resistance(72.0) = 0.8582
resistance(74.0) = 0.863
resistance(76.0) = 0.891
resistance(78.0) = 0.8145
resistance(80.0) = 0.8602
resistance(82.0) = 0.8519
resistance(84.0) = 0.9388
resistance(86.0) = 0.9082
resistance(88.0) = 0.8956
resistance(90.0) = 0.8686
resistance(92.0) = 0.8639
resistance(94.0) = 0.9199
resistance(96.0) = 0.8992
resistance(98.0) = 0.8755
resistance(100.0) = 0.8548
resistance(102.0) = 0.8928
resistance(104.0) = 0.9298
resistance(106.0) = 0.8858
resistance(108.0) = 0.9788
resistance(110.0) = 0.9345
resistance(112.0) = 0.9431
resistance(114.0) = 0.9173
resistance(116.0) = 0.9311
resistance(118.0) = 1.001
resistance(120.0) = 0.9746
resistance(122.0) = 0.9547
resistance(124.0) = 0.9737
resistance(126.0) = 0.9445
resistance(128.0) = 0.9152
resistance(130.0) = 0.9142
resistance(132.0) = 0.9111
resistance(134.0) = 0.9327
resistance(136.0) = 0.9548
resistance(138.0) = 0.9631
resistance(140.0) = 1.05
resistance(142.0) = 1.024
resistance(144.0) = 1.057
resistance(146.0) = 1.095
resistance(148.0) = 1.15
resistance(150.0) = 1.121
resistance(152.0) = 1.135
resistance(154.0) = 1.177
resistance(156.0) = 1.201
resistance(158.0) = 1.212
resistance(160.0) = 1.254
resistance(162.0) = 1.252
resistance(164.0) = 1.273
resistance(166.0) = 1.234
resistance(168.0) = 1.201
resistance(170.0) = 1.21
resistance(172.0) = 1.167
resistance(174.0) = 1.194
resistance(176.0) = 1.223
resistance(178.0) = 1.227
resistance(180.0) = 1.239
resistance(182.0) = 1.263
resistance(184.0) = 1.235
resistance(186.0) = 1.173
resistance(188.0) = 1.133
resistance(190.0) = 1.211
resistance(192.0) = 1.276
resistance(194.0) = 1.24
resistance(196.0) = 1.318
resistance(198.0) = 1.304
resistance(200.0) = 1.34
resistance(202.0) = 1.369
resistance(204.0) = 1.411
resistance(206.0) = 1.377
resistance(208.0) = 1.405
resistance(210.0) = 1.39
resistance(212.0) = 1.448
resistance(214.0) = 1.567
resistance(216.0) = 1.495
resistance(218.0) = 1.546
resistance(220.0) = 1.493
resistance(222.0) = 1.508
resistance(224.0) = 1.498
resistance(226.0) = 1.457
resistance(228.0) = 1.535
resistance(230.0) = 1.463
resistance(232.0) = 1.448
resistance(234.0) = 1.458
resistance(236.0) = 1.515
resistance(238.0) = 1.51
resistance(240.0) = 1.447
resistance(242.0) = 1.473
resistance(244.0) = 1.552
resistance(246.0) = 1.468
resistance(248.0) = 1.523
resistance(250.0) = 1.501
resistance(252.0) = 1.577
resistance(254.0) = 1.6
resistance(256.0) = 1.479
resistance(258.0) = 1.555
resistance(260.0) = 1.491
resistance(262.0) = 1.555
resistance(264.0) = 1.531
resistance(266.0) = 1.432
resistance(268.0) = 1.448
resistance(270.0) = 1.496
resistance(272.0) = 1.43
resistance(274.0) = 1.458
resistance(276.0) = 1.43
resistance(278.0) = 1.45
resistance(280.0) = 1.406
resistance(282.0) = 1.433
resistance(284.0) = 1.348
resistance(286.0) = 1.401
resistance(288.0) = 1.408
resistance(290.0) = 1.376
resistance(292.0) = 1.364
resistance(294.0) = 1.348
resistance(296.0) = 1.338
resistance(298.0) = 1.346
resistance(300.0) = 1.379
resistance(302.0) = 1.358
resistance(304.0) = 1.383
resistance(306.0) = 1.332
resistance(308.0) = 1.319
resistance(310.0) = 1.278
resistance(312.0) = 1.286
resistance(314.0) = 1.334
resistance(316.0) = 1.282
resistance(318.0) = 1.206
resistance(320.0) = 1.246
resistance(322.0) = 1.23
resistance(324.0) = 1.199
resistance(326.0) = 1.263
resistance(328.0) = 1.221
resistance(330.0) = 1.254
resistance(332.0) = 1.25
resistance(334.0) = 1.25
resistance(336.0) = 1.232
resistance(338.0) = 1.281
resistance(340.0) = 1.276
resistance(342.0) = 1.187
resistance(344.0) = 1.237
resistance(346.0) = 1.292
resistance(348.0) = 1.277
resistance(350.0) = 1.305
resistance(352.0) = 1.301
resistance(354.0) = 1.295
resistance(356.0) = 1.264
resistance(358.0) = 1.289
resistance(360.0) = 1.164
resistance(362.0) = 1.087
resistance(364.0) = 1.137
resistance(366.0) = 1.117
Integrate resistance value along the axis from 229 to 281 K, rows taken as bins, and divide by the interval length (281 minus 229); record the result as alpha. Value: 1.49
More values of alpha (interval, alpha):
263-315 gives 1.39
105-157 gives 1.00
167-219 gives 1.31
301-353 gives 1.27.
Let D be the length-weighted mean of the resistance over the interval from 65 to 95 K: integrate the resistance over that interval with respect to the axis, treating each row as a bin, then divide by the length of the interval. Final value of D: 0.9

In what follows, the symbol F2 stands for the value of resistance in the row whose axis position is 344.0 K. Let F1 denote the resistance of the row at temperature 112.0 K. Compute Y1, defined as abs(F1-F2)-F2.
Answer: -0.94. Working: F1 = 0.9431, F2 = 1.237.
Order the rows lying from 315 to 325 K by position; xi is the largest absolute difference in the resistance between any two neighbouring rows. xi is 0.076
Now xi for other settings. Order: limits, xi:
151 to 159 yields 0.042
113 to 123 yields 0.070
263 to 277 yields 0.099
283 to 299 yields 0.053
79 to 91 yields 0.087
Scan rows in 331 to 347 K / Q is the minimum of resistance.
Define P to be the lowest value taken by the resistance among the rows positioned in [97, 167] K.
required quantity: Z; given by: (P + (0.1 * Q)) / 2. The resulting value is 0.49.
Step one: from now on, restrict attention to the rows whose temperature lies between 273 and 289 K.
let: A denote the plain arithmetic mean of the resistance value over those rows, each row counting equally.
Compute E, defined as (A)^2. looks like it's 2.0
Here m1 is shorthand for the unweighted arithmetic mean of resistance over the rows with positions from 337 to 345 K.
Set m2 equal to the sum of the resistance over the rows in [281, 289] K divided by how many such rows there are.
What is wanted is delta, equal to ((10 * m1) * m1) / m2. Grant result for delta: 11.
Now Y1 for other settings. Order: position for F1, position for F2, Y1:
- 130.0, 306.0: -0.91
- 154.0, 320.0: -1.18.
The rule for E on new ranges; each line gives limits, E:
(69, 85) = 0.8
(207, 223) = 2.2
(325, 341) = 1.6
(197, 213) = 1.9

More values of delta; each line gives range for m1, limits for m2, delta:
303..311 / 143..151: 16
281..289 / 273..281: 14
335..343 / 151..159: 13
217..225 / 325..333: 18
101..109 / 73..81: 10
